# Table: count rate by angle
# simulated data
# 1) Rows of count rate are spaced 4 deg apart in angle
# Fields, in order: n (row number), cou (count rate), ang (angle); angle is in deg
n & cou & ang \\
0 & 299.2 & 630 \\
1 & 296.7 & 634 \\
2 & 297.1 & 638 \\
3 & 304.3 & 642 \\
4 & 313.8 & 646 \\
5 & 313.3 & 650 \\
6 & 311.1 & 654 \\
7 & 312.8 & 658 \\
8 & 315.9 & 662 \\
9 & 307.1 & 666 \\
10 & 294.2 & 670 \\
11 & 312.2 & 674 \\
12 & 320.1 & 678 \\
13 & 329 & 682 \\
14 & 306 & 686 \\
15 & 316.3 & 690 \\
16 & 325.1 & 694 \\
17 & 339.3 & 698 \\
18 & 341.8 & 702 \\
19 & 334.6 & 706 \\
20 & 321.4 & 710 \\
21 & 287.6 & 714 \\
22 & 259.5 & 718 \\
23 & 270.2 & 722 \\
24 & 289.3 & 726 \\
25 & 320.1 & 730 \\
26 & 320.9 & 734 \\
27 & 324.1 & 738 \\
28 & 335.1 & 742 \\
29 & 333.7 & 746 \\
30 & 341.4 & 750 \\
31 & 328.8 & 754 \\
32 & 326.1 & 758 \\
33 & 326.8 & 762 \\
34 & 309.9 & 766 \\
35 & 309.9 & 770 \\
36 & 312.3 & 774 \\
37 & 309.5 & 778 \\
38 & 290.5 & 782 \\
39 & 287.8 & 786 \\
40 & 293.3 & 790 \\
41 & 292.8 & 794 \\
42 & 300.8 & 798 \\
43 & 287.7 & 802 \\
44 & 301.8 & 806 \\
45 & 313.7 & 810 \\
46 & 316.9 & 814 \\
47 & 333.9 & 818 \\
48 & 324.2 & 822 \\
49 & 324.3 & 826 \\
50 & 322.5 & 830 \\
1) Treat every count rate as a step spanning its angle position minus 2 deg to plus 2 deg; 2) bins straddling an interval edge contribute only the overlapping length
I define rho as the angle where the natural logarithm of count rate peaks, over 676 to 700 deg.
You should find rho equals 698 deg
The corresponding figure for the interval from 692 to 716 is 702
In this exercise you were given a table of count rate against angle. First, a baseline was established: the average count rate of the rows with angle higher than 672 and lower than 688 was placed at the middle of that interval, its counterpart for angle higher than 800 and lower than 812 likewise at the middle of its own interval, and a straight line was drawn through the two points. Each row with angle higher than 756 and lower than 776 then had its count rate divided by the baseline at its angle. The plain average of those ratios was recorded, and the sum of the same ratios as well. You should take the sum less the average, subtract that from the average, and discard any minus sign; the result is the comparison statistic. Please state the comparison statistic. 3.11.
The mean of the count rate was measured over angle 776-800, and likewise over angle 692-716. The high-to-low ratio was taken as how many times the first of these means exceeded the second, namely 0.91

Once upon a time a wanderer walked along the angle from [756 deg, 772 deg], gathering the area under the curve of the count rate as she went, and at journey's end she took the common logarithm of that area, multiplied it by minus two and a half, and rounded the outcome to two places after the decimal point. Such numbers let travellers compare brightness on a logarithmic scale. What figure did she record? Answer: -9.27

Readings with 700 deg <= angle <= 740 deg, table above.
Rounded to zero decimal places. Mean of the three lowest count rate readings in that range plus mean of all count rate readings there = 579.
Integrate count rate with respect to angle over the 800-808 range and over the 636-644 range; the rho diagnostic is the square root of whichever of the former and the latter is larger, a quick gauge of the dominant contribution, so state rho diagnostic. 49.0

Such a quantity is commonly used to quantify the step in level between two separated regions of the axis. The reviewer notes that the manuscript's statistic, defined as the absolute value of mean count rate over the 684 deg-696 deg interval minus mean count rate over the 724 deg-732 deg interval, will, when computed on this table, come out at 11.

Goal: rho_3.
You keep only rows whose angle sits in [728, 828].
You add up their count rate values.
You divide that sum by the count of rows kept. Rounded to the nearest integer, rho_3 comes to 315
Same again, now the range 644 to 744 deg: 313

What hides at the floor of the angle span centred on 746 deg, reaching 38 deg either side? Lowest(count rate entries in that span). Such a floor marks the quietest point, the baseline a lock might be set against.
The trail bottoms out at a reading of 259.5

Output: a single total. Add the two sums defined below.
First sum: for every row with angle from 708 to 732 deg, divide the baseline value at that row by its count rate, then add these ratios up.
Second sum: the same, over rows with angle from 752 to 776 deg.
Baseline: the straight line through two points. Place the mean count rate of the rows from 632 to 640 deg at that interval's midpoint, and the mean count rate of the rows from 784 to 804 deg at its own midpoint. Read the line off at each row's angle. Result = 12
